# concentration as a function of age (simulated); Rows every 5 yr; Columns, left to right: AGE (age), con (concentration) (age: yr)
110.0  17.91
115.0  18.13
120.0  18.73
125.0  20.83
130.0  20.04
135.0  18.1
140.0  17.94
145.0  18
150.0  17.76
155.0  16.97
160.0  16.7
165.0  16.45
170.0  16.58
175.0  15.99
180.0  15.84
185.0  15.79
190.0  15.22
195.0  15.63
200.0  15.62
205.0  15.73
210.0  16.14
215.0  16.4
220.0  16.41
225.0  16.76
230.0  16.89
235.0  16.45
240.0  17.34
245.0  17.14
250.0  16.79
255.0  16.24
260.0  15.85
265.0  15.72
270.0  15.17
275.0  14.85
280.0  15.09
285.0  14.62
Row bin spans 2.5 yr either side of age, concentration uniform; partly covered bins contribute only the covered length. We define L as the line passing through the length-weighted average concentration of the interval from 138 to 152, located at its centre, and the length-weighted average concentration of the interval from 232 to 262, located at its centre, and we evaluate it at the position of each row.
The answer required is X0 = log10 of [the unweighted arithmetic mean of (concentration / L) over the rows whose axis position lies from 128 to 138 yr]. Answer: 0.024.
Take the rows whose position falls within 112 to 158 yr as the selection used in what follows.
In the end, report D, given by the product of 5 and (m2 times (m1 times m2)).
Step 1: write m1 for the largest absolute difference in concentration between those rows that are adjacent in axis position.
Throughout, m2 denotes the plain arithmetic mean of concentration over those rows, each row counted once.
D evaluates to 3594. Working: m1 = 2.10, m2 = 18.5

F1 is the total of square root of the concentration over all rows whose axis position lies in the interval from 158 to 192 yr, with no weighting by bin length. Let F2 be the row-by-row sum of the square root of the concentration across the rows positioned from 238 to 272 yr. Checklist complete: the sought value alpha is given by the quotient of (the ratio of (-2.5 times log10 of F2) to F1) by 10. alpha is -0.0129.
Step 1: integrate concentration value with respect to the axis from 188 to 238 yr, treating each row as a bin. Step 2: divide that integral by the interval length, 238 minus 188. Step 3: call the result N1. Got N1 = 16.15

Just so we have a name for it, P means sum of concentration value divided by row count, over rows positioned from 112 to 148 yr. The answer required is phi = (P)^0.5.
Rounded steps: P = 18.8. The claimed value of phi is 4.34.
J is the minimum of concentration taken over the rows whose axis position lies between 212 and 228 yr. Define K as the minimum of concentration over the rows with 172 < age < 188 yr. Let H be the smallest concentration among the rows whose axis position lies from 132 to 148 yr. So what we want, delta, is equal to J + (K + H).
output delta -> 50.1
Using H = 17.94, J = 16.4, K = 15.79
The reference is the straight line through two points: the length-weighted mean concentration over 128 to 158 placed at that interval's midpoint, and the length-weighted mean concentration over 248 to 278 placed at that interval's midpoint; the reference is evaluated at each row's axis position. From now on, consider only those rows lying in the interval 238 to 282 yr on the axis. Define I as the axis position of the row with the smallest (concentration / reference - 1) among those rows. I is 275.0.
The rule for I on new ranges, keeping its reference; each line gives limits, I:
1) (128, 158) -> 155.0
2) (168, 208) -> 190.0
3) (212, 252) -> 215.0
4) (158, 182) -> 180.0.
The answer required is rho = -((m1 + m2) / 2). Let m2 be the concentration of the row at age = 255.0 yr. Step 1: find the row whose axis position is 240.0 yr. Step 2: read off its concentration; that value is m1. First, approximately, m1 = 17.34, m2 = 16.24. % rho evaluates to -16.8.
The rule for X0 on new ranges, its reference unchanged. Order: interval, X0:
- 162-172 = -0.028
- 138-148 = 0.001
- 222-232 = -0.002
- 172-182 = -0.041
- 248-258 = -0.002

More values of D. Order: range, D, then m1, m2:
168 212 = 740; 0.59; 15.8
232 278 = 1164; 0.89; 16.2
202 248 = 1224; 0.89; 16.6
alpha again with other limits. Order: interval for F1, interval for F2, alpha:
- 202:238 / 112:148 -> -0.0131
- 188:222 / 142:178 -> -0.0131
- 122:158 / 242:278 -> -0.0120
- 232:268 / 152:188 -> -0.0128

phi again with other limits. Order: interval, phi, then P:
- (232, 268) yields 4.06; 16.5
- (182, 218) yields 3.97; 15.8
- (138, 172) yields 4.15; 17.2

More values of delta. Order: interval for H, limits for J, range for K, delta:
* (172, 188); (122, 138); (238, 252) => 50.7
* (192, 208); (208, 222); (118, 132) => 50.5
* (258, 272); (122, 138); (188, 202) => 48.5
